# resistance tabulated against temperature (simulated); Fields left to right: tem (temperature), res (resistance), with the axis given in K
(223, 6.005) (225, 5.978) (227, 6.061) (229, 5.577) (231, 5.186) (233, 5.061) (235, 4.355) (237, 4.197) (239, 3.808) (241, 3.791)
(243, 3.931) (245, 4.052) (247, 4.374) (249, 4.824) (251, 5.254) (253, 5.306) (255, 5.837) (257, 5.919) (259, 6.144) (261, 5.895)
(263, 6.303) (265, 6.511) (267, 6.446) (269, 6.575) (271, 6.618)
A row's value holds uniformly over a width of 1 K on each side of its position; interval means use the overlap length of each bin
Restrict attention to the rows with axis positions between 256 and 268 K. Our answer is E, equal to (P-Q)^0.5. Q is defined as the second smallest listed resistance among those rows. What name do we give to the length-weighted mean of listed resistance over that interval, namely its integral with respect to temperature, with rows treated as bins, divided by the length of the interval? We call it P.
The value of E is 0.53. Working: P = 6.2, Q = 5.919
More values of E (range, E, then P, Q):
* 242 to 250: 0.49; 4.3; 4.052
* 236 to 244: 0.35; 3.9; 3.808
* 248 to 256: 0.23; 5.3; 5.254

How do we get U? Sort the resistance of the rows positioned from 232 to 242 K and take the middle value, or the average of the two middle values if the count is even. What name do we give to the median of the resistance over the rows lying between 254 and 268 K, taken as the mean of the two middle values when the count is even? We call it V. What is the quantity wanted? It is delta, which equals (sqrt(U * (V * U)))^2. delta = 108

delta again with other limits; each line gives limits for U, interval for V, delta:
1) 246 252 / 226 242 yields 110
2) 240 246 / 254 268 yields 95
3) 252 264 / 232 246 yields 141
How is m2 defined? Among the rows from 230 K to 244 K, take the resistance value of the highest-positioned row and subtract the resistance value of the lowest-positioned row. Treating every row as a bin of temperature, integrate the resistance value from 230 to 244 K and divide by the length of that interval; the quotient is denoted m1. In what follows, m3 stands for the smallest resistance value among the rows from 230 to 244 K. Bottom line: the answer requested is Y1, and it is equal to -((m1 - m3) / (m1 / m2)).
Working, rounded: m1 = 4.3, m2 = -1.3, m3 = 3.791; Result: 0.16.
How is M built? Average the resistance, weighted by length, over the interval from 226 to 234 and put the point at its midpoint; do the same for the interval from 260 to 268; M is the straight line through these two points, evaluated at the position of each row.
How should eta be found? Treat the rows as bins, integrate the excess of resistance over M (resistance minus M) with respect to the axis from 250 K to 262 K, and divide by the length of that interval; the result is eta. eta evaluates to -0.4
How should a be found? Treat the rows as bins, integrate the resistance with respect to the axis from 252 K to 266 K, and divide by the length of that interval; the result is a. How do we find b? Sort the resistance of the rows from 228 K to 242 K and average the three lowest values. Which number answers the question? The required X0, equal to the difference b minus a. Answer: -2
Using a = 5.99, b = 3.9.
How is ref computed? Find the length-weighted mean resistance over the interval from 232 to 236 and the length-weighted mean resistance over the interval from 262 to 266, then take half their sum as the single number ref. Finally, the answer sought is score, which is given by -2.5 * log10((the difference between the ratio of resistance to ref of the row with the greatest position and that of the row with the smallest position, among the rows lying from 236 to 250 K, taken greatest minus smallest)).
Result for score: 2.37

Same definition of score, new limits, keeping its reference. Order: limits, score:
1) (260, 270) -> 2.28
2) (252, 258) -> 2.39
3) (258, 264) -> 3.86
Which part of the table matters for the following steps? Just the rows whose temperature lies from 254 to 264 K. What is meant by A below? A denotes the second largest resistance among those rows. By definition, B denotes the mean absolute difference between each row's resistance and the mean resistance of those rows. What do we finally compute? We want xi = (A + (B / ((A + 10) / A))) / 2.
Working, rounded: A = 6.144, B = 0.16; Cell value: 3.1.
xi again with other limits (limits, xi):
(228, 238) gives 2.7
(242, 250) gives 2.2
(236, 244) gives 2.0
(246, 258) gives 3.0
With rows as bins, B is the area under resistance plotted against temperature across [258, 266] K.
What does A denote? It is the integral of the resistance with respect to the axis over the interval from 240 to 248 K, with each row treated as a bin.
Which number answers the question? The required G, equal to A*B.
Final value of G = 1605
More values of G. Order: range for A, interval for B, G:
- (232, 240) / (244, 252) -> 1289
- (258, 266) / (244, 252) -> 1840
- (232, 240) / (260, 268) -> 1753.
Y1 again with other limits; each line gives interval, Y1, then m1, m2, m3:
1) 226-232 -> 0.07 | 5.6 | -0.9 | 5.186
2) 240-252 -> -0.19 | 4.4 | 1.5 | 3.791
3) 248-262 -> -0.15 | 5.6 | 1.1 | 4.824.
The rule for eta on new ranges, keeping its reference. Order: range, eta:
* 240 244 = -1.9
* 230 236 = -0.7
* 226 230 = 0.4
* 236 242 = -1.8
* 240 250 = -1.6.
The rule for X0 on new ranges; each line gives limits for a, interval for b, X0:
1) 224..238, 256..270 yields 1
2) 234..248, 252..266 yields 2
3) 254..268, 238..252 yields -2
